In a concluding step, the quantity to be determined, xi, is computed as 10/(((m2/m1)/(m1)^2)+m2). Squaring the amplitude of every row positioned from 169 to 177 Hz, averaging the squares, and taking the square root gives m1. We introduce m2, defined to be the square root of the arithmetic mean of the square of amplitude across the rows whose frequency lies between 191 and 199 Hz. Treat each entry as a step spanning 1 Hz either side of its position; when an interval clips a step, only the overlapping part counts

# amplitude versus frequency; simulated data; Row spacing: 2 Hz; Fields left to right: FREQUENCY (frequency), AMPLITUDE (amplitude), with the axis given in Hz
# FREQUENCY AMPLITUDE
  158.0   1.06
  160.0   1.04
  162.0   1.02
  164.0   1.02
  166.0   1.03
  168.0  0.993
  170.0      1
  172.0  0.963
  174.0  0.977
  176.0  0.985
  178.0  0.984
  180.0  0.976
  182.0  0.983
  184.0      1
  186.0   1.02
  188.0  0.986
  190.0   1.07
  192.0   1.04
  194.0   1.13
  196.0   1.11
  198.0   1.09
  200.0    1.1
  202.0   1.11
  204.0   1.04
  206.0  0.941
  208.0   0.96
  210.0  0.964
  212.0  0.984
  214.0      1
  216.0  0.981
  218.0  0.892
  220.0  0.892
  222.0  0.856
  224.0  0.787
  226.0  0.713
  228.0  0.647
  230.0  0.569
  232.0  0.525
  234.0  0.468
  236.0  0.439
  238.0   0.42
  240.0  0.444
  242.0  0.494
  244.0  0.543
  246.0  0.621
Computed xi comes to 4.4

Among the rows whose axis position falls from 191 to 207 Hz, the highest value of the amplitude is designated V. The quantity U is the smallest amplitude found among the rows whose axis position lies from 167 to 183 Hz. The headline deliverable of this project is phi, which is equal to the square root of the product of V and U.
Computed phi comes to 1.04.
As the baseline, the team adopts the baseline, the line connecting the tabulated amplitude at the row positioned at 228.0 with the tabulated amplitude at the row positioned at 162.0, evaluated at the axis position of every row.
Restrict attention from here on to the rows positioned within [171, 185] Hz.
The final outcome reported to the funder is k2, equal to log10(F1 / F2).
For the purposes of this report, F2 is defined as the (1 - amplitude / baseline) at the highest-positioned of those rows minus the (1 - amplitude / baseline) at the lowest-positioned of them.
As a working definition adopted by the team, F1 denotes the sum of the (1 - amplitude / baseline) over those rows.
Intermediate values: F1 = -0.4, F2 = -0.12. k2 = 0.53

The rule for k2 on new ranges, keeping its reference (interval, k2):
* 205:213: 0.98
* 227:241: 0.74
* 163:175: 0.84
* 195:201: 1.62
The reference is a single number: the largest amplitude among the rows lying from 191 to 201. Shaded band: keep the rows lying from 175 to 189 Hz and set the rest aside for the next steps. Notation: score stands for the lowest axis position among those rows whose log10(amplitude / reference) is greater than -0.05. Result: 186.0 Hz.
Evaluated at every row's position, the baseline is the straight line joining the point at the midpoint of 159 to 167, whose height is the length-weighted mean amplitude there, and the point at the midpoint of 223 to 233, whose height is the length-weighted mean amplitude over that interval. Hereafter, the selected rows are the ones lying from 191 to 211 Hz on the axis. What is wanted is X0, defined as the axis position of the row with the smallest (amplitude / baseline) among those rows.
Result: 206.0 Hz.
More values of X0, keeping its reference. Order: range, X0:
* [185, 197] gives 188.0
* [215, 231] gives 230.0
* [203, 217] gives 206.0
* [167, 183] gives 172.0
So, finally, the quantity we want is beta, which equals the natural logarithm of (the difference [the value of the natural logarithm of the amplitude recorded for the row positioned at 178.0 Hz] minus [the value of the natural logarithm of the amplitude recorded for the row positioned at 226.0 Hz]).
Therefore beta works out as -1.1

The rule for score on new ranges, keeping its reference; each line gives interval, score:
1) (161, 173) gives 162.0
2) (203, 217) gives 204.0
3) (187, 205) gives 190.0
